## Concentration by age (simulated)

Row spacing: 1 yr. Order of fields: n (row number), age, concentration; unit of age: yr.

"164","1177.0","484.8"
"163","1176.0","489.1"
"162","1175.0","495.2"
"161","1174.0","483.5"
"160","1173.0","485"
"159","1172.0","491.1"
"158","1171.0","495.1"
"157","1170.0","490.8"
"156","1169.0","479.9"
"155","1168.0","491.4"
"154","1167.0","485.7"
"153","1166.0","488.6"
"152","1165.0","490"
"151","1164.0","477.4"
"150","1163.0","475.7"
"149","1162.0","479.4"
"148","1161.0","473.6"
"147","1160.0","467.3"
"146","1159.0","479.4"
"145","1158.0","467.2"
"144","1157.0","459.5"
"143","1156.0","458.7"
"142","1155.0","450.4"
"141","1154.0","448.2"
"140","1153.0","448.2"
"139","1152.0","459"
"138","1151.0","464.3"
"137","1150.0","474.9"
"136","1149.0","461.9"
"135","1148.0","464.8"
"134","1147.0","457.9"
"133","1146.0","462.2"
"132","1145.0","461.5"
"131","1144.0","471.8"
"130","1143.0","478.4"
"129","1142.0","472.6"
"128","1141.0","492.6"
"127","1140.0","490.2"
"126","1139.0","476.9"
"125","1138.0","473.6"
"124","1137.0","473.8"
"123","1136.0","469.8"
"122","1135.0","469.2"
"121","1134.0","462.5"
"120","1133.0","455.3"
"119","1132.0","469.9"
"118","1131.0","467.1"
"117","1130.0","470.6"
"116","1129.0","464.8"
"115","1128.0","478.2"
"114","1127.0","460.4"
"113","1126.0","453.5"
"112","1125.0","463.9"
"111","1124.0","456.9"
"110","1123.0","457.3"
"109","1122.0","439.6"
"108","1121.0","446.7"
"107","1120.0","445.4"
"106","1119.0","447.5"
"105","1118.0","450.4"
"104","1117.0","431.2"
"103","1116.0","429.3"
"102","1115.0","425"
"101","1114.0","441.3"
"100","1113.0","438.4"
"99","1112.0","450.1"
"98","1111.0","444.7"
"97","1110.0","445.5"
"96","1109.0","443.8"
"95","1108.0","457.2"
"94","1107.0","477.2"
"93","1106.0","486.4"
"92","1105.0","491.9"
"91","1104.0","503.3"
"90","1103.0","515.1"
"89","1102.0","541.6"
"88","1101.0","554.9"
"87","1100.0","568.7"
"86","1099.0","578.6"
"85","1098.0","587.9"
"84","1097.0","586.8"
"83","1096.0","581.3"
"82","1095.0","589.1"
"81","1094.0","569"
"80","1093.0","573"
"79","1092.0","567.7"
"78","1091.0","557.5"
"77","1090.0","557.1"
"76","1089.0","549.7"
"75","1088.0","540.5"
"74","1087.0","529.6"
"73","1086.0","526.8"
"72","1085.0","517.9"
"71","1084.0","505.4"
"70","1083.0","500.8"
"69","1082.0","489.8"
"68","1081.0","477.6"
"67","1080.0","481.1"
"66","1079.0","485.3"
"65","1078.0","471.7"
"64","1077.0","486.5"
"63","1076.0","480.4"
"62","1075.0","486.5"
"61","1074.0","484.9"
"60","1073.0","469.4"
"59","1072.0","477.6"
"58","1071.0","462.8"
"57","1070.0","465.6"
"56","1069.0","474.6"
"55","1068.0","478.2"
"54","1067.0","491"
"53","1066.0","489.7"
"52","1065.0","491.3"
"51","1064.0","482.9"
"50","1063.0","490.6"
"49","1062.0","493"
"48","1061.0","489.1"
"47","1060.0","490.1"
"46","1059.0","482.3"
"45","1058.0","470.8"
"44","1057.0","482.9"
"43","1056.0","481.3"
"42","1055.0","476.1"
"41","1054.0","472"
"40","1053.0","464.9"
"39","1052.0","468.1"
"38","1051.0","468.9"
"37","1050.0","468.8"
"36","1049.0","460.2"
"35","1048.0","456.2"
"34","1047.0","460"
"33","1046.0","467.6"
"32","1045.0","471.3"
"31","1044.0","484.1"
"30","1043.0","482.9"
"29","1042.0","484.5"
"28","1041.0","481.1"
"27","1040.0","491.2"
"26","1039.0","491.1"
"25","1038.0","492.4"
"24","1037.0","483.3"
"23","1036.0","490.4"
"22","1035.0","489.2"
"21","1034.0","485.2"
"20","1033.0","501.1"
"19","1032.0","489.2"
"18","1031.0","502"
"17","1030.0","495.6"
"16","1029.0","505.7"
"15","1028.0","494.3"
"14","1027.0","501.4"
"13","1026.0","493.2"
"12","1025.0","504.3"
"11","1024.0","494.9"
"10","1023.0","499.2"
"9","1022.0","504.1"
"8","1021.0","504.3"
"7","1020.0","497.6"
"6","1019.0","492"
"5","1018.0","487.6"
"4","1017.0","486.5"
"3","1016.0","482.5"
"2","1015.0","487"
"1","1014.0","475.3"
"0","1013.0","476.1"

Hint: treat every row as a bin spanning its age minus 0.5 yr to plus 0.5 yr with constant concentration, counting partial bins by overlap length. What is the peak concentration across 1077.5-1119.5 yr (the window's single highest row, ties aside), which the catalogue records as 589.1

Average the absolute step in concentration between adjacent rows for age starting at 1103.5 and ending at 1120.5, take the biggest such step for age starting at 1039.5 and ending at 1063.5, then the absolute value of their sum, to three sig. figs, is 20.8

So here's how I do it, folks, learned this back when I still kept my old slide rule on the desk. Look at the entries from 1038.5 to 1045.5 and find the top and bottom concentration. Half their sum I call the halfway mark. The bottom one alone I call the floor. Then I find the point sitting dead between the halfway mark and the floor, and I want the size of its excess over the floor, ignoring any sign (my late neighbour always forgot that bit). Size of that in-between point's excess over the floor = 5.0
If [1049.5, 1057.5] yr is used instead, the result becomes 4.5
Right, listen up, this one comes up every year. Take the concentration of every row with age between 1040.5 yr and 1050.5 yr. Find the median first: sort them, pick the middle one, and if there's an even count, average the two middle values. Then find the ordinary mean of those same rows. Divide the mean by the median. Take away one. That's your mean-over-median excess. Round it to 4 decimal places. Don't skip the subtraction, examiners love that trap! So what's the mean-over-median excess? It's 0.0034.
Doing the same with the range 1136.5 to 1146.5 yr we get 0.0035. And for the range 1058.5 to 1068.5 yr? -0.0042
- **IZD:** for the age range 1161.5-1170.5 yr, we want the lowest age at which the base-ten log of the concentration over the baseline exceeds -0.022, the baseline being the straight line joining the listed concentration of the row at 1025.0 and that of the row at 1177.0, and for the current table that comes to 1162.0 yr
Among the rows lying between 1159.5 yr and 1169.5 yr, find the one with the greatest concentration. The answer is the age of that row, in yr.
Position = 1168.0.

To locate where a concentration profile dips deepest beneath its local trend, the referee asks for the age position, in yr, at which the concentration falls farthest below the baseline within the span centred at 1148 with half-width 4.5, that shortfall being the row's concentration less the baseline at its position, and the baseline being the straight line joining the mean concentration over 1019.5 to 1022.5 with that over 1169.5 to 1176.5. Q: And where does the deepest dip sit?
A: 1147.0 yr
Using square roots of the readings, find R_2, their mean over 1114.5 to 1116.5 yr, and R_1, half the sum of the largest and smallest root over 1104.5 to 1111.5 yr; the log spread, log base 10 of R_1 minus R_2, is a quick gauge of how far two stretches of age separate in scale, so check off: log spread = 0.0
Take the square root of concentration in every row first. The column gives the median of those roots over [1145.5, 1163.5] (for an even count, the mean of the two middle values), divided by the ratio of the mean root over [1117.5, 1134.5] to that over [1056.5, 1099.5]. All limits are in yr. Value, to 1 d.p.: 22.7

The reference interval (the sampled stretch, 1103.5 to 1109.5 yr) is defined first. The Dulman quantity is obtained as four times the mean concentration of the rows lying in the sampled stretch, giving 1907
